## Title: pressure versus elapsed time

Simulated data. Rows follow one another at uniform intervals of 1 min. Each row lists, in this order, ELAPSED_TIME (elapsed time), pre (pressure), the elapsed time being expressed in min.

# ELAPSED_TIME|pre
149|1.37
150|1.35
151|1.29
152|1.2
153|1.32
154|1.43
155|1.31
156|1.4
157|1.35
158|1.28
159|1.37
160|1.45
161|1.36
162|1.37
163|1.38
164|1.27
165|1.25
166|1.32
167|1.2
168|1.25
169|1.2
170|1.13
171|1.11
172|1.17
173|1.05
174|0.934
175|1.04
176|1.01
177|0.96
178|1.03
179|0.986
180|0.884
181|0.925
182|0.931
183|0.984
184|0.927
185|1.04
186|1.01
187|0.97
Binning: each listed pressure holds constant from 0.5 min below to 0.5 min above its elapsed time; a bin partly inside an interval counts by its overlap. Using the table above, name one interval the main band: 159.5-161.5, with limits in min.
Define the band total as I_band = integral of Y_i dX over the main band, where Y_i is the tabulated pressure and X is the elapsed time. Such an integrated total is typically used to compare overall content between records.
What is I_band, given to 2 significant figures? 2.8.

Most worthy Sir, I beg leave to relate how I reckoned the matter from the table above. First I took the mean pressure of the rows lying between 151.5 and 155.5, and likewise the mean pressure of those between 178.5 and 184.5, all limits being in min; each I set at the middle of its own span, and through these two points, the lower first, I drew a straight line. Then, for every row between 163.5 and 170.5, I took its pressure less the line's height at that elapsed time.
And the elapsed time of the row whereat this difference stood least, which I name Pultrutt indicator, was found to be 170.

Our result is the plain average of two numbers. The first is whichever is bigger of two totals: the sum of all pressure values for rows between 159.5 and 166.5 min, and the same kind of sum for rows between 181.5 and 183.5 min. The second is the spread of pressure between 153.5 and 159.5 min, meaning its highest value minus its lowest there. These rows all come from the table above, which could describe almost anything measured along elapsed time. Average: 4.8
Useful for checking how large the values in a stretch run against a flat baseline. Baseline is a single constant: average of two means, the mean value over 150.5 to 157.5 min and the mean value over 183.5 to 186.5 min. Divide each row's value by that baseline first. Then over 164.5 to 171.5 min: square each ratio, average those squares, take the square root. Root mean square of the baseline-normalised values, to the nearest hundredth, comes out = 1.04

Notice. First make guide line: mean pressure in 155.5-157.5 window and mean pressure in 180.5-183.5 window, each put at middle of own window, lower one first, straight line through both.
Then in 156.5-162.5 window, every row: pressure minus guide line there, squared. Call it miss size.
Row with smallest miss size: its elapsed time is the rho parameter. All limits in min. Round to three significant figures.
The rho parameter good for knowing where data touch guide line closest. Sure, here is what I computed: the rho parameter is 157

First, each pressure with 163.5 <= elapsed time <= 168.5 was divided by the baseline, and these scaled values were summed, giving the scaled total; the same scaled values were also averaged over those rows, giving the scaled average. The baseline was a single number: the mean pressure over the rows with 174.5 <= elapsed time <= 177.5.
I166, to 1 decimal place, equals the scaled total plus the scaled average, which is 7.5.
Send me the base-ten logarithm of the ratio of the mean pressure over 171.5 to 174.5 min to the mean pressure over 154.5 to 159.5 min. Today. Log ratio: -0.11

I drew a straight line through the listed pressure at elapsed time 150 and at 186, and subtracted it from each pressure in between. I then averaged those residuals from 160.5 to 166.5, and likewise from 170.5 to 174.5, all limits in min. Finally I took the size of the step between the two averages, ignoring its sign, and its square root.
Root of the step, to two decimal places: 0.42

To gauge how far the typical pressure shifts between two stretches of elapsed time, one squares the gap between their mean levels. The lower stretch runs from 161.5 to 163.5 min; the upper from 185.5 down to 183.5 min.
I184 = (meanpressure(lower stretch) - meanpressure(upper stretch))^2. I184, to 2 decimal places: 0.15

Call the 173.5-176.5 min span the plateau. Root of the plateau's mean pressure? 1.00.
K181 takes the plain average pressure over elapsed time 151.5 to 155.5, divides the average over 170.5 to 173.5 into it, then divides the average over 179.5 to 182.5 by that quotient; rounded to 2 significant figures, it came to 0.77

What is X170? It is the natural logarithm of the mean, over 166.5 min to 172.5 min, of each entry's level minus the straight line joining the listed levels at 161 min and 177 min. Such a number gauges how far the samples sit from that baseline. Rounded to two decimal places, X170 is -3.53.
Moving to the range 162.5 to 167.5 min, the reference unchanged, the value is -3.73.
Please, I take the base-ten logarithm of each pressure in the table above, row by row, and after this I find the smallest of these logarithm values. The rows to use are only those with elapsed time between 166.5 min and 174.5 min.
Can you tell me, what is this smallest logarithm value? -0.030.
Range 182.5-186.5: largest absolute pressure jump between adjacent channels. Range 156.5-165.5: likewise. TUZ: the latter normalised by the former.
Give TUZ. 0.97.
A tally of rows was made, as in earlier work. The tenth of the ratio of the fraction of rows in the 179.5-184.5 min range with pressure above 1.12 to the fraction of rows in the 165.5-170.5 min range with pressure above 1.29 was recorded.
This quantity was 0.000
